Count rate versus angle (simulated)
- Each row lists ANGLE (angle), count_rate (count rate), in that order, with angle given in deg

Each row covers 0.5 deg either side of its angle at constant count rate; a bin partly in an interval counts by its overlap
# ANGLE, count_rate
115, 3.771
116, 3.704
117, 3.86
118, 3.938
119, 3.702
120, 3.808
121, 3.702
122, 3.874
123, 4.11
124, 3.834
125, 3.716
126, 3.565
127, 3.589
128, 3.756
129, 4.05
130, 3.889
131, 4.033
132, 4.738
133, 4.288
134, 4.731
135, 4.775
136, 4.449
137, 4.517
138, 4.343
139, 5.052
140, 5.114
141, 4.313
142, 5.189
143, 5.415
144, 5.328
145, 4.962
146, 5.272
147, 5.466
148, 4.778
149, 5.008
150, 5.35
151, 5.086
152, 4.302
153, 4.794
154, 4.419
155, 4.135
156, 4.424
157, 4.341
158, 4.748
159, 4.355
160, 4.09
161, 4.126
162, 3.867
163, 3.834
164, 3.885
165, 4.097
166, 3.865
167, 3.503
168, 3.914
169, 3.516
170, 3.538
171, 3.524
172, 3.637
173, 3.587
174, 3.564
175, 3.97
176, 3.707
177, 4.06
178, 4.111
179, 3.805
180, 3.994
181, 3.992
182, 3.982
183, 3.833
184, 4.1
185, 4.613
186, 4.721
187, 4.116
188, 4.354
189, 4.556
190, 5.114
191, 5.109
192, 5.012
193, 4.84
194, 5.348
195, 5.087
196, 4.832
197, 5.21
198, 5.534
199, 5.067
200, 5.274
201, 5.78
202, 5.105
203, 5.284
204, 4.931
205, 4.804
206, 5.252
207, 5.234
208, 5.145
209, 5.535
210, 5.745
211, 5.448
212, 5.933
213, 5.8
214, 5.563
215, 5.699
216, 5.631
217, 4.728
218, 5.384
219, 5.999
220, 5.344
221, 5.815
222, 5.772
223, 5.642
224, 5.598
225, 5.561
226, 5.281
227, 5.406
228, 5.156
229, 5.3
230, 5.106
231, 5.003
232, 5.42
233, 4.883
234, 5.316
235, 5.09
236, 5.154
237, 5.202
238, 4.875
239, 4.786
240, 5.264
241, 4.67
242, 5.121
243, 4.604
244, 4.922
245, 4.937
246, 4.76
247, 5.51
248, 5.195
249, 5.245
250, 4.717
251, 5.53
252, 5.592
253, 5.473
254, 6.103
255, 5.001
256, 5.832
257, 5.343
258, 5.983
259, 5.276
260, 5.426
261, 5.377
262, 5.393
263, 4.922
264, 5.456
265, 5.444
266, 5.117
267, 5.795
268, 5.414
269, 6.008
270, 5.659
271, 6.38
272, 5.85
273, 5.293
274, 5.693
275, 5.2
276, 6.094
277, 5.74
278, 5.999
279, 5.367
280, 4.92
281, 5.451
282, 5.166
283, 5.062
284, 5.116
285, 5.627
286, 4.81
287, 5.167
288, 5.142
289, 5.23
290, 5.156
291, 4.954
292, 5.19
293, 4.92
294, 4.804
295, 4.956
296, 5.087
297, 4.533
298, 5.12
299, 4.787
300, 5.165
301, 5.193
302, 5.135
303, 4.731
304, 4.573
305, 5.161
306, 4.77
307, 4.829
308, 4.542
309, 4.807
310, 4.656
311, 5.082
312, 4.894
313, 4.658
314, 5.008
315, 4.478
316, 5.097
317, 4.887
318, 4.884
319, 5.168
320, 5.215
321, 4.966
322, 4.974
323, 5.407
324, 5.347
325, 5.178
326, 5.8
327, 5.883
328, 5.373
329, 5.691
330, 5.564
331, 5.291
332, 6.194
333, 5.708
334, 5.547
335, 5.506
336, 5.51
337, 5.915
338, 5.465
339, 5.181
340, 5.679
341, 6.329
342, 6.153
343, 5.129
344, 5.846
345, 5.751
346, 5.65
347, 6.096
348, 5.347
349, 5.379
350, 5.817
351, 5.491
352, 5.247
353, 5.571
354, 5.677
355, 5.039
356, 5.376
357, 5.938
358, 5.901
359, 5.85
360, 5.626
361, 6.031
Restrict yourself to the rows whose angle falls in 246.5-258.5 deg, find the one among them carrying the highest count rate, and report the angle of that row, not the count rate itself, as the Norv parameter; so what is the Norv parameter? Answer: 254 deg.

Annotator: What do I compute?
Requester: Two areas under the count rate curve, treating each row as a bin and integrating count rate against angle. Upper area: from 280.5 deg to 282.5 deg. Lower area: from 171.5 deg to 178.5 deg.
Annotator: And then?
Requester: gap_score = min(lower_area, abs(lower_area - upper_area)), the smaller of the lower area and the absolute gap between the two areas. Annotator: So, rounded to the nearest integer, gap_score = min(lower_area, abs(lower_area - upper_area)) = 16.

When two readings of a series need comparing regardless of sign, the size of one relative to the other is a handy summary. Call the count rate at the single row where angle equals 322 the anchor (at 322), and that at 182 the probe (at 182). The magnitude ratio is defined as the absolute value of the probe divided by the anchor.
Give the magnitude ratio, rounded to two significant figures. 0.80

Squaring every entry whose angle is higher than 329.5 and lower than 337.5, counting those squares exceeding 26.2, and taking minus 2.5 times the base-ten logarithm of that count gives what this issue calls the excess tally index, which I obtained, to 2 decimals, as -2.26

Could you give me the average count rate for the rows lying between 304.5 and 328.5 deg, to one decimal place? 5.0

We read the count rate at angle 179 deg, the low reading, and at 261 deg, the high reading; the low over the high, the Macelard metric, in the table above 0.708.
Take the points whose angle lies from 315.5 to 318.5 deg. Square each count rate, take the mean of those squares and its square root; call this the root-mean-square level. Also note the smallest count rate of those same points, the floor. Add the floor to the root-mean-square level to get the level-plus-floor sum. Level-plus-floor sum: 9.8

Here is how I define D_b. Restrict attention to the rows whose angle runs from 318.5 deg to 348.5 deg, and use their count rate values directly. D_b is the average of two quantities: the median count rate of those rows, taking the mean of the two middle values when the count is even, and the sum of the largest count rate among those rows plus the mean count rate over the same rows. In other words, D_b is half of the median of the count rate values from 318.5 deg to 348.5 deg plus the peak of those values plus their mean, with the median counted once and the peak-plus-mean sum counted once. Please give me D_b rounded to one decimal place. 8.7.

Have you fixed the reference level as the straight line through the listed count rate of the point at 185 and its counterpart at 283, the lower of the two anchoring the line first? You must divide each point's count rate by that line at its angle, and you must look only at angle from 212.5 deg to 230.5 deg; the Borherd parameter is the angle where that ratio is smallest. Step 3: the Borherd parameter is 217 deg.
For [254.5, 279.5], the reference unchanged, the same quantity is 263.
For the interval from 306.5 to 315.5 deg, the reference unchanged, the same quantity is 315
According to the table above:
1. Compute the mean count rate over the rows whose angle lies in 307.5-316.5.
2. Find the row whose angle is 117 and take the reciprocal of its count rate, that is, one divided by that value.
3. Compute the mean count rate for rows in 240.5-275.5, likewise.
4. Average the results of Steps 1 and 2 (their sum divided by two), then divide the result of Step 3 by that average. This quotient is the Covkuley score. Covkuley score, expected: 2.1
